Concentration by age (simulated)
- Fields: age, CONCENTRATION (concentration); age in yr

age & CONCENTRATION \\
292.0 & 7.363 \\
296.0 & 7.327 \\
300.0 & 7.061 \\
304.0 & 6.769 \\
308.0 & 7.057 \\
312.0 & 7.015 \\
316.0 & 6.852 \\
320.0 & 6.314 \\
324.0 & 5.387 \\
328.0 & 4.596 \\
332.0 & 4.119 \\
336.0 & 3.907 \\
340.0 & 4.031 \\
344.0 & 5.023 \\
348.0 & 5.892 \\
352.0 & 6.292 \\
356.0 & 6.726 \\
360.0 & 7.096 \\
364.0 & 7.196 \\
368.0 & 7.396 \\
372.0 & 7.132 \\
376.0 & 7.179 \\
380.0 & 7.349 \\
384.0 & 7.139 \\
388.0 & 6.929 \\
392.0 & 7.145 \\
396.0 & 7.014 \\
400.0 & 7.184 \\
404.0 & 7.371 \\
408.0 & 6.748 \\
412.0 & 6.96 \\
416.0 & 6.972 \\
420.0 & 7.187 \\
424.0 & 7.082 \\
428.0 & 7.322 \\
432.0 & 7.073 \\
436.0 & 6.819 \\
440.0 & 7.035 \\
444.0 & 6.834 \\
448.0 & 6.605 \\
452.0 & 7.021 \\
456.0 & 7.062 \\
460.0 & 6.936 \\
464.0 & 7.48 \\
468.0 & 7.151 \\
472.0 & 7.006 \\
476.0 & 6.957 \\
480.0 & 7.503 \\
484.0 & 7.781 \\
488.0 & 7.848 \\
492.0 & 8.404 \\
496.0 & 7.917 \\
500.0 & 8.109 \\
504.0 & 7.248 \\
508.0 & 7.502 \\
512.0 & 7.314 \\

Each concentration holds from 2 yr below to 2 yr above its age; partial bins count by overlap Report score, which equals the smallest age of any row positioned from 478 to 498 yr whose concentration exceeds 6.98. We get 480.0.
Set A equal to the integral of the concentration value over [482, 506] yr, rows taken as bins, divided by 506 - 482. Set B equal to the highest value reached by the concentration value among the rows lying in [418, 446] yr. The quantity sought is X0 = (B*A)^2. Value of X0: 3333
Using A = 7.88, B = 7.322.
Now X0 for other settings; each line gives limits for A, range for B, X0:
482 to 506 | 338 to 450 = 3400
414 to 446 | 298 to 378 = 2711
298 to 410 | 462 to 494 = 2916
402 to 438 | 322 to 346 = 1446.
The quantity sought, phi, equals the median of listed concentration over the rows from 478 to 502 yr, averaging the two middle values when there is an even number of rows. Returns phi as 7.88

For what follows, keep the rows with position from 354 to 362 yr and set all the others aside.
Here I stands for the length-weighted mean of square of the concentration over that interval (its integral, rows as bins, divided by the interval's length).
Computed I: 47.8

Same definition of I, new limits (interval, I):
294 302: 51.8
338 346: 20.7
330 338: 16.1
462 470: 53.5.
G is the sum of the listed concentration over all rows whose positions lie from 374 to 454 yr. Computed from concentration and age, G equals 141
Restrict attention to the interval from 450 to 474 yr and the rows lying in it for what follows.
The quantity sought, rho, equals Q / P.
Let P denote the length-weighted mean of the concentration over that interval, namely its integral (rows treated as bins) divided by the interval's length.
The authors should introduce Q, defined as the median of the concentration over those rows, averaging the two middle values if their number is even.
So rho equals 0.99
